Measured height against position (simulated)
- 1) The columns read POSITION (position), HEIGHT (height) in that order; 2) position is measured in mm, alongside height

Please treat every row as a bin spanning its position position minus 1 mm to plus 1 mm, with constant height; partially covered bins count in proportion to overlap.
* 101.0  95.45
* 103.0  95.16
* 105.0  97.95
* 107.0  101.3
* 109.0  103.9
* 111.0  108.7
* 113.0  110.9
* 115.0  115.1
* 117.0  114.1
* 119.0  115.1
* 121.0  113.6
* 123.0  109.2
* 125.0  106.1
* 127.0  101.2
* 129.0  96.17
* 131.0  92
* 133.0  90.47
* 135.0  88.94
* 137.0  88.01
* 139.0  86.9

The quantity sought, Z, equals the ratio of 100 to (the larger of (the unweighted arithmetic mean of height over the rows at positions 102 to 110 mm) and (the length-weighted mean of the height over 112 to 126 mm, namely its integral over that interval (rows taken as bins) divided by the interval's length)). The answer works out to 0.89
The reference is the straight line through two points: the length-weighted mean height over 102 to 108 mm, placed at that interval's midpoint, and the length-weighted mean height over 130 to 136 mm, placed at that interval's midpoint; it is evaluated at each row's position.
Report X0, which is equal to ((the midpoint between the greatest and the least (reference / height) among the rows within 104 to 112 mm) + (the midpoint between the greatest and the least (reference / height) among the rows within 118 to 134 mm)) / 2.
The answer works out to 0.927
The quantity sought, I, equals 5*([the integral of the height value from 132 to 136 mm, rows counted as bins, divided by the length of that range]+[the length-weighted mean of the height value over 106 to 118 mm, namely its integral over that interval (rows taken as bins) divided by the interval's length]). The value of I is 994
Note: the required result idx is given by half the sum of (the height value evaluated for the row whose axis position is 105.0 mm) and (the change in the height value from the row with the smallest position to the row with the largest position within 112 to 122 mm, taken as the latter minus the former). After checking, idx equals 50.3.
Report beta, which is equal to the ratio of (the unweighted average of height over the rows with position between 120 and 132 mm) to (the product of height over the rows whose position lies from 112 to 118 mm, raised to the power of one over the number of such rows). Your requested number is 0.91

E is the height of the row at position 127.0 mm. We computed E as 101.2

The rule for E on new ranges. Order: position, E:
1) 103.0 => 95.16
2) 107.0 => 101.3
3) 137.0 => 88.01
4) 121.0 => 113.6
